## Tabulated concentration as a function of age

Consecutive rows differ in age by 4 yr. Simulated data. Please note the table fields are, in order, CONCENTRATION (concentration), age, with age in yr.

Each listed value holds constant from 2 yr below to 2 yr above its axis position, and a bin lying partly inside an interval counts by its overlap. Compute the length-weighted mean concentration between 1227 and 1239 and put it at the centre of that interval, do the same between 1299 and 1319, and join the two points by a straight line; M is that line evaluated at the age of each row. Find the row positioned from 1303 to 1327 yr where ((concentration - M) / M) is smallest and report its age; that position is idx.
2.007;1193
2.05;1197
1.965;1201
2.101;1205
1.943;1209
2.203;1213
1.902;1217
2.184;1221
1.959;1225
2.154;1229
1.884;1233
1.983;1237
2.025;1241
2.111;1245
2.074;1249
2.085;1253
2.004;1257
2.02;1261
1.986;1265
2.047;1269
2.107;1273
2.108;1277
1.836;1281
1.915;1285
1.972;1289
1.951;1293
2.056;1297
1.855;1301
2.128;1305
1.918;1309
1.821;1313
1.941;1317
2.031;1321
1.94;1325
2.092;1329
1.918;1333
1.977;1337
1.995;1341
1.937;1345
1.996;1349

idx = 1313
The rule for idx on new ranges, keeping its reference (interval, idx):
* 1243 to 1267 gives 1265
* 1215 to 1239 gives 1233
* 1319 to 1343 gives 1333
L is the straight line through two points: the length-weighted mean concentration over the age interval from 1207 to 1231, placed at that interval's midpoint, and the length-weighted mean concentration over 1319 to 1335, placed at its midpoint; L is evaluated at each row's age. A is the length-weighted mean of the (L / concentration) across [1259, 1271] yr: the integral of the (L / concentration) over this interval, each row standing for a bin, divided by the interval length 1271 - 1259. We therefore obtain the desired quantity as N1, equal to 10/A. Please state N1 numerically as 9.93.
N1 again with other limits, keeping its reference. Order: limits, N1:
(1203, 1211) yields 9.78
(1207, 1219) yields 9.74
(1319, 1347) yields 9.95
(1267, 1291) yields 9.85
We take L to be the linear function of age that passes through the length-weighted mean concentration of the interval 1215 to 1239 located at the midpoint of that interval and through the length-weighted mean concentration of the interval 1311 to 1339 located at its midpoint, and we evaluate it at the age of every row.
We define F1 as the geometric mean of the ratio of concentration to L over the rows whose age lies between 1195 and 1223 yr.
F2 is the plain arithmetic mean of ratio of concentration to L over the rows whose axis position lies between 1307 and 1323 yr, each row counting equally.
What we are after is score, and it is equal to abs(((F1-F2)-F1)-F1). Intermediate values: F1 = 1.01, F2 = 0.98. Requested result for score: 1.99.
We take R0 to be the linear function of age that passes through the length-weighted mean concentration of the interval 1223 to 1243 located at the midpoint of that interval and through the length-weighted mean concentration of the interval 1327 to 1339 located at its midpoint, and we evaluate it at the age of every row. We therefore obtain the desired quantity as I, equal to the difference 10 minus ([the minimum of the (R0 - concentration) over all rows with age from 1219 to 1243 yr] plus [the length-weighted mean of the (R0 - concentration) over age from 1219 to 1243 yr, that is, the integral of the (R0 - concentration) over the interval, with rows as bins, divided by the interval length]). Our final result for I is 10.2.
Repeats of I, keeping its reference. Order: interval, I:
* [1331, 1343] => 10.0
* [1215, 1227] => 10.2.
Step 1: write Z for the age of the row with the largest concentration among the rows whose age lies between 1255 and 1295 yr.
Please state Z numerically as 1277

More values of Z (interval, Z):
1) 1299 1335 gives 1305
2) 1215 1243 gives 1221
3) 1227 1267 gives 1229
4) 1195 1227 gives 1213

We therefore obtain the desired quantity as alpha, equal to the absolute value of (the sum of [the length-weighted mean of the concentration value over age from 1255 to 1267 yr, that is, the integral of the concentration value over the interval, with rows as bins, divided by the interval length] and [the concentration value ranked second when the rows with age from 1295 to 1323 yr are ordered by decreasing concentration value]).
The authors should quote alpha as 4.06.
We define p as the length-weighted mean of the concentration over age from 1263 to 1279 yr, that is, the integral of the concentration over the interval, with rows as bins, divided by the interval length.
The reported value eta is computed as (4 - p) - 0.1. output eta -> 1.84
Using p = 2.06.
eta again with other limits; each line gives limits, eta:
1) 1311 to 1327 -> 1.97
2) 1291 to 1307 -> 1.90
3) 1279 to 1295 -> 1.98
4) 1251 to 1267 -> 1.88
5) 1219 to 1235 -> 1.85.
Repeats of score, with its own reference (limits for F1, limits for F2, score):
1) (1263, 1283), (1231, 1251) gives 2.02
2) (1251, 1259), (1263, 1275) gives 2.05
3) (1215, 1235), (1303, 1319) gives 1.99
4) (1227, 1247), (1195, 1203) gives 2.00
